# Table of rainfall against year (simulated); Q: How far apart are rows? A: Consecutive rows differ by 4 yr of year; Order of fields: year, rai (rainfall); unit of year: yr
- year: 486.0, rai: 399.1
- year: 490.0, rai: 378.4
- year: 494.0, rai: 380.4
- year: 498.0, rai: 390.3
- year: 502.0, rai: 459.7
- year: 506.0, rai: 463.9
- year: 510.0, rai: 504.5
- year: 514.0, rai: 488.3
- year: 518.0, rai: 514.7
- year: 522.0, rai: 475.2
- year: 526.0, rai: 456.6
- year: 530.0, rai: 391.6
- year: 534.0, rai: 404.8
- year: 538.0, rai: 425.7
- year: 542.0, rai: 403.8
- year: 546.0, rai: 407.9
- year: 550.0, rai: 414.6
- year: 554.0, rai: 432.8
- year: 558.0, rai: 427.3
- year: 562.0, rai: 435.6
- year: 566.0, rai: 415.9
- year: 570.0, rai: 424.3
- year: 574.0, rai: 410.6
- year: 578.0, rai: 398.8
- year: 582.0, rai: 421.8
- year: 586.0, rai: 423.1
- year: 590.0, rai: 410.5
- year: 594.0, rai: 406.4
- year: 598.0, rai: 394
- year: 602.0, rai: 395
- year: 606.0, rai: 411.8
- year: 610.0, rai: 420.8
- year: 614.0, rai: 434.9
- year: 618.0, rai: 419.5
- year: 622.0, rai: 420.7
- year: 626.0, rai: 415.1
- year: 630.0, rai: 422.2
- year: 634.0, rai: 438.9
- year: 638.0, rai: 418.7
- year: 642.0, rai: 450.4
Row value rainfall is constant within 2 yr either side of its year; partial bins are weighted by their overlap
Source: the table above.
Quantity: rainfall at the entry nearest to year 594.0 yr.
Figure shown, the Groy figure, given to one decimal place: 406.4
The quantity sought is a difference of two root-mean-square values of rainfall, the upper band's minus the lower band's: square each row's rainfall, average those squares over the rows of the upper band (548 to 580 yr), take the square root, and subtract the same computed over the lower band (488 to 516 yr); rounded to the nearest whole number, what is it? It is -21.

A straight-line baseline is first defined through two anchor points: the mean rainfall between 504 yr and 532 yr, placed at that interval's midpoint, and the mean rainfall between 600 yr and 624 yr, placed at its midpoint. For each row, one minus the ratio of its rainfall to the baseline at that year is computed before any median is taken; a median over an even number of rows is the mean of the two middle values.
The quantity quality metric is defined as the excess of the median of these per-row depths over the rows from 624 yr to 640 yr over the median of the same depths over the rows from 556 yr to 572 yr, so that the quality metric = -0.08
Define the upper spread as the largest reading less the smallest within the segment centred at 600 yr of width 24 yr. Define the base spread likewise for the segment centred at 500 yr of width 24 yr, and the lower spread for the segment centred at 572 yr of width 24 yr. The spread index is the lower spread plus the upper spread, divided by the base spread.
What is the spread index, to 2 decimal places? 0.50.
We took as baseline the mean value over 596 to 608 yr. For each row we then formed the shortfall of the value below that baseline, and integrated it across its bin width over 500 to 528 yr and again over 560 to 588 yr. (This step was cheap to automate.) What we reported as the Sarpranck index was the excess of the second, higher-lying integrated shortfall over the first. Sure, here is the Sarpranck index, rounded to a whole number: 1731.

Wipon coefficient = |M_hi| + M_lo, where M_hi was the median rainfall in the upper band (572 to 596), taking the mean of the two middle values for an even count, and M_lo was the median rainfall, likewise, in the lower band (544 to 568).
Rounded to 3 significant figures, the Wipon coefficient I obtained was 832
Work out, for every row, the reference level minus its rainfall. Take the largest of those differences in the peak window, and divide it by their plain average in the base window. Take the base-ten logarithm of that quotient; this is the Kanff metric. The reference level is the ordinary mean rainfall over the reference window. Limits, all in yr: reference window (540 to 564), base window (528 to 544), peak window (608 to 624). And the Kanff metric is -1.2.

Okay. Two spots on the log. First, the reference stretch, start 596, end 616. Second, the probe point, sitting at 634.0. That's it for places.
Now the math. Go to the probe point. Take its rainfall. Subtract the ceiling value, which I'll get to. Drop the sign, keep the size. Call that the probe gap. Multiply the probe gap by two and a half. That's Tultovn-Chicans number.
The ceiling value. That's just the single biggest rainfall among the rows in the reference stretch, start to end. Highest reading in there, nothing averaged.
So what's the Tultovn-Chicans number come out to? 10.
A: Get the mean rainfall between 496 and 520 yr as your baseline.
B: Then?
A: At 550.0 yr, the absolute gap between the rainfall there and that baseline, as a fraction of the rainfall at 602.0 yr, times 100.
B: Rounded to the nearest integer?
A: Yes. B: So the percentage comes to 14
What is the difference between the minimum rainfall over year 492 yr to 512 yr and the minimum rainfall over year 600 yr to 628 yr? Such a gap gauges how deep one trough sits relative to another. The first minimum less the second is -15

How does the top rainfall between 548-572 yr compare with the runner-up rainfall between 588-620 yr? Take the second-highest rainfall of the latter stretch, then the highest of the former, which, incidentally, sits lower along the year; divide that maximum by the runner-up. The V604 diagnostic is 1.04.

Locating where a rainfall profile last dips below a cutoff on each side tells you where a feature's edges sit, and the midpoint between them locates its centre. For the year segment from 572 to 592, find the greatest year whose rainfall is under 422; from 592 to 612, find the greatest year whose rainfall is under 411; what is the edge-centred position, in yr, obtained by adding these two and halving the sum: 596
